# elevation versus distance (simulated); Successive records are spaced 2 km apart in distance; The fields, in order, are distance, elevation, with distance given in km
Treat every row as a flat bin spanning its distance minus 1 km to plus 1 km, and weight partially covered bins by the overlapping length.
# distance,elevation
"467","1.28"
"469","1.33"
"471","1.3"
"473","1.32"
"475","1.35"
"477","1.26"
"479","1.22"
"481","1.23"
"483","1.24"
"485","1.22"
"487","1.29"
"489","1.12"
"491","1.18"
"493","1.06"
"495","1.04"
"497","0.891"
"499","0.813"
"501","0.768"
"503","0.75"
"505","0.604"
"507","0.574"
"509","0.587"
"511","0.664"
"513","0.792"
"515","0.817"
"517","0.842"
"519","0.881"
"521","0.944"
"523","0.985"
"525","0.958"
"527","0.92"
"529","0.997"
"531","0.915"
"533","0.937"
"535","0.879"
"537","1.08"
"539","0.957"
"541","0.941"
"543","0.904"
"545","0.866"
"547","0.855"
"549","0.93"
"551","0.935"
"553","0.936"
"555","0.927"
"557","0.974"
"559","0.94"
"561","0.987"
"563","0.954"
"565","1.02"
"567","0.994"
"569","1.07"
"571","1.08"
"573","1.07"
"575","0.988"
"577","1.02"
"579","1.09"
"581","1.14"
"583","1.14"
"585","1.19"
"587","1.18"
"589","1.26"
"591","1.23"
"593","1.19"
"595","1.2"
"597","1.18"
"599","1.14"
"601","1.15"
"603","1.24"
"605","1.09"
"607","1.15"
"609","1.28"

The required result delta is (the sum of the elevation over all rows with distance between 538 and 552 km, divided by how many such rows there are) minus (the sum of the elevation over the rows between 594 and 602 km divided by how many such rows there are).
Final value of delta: -0.25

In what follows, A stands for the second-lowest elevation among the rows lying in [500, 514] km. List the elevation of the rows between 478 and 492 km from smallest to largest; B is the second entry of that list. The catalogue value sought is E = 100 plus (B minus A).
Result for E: 101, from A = 0.587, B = 1.18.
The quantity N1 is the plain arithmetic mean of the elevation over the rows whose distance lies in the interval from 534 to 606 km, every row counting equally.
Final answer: 1.05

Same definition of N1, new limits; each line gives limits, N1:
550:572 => 0.98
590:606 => 1.18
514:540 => 0.93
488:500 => 1.02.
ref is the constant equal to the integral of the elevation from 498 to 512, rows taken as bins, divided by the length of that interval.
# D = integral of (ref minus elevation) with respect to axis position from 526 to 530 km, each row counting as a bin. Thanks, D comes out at -1.11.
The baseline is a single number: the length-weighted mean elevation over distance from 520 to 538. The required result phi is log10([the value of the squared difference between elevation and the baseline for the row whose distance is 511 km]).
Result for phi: -1.1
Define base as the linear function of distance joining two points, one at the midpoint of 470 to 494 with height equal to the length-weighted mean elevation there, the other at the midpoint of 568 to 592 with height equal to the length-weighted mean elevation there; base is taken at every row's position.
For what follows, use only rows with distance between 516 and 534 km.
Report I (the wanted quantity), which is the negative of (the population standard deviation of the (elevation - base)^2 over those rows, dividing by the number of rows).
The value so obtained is -0.026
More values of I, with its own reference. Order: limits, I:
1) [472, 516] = -0.135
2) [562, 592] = -0.010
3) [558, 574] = -0.014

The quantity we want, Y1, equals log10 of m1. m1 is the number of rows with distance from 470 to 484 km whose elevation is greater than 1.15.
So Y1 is 0.85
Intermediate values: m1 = 7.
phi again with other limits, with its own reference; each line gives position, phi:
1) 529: -2.8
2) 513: -1.6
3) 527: -2.9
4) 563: -5.0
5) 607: -1.4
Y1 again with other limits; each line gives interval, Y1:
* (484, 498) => 0.48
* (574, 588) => 0.30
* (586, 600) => 0.78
